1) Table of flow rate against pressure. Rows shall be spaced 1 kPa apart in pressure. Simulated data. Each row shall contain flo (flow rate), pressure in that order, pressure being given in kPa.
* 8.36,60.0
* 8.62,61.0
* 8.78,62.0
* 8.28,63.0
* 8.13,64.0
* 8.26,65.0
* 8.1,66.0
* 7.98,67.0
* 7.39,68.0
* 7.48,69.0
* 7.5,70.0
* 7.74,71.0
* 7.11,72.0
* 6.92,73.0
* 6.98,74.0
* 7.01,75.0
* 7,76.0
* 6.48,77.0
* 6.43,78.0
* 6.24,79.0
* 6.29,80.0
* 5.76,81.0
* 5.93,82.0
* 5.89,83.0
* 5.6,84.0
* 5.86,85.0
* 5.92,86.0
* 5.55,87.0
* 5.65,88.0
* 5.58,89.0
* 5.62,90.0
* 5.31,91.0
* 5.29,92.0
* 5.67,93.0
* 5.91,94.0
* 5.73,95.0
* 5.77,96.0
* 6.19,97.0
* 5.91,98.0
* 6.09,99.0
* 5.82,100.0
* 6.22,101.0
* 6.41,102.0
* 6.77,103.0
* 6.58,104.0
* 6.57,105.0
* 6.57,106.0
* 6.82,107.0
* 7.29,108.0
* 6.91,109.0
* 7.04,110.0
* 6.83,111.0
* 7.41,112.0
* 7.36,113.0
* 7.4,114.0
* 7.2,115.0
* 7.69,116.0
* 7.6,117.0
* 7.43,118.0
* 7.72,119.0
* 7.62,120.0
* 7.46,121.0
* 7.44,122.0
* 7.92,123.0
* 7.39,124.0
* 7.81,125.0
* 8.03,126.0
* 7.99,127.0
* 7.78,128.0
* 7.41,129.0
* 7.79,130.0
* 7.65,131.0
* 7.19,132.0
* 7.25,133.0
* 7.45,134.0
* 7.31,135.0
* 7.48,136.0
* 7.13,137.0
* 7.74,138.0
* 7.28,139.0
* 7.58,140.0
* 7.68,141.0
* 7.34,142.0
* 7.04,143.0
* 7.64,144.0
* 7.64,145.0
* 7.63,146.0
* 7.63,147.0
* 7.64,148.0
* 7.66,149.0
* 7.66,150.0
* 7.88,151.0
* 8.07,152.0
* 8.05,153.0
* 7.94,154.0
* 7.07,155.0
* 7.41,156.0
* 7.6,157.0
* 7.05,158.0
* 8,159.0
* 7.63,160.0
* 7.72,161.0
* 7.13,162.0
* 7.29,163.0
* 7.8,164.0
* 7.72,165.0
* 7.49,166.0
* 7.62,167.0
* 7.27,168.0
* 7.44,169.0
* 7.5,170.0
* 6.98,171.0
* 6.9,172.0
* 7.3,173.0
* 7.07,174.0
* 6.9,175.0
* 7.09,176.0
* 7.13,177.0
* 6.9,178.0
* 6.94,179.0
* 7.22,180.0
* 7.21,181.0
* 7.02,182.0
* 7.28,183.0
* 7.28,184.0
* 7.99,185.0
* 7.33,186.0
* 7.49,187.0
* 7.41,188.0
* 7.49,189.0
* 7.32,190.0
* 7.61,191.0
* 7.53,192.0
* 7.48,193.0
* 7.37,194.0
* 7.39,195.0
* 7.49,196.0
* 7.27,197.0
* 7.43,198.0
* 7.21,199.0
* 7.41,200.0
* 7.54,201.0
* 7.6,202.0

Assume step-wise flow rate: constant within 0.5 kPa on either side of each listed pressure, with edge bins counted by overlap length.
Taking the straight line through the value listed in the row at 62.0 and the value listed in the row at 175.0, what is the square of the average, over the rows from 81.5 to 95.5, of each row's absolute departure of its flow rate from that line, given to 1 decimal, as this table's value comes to 7.1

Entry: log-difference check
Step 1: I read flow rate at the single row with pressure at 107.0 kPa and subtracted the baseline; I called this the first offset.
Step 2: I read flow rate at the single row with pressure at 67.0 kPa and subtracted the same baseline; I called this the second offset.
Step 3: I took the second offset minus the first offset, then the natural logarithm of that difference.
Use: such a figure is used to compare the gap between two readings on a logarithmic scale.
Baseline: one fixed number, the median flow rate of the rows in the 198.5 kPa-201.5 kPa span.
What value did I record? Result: 0.1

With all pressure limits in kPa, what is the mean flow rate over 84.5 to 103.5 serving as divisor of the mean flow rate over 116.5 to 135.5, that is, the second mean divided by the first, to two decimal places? 1.30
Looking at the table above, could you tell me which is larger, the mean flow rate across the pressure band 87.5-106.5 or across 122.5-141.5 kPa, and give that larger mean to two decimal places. 7.57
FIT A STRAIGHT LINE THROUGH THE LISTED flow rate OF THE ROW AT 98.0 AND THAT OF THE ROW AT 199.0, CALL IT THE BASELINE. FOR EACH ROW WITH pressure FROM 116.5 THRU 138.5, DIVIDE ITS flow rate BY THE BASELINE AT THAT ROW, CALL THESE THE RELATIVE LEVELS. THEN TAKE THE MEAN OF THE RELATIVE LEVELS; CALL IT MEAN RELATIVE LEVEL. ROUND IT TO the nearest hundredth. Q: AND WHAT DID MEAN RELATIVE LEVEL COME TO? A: 1.20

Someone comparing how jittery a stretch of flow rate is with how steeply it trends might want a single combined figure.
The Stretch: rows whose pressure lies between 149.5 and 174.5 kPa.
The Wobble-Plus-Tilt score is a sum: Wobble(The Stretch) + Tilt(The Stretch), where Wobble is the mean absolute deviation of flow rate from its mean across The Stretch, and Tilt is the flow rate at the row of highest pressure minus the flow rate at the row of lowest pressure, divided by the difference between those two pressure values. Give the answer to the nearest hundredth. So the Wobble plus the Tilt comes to 0.27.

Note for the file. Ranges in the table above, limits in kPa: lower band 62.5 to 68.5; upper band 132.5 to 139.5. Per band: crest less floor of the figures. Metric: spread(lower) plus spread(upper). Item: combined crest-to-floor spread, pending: 1.50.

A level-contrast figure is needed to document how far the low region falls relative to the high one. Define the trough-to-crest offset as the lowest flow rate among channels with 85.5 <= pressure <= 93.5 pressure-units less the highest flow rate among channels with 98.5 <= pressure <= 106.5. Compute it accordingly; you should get -1.5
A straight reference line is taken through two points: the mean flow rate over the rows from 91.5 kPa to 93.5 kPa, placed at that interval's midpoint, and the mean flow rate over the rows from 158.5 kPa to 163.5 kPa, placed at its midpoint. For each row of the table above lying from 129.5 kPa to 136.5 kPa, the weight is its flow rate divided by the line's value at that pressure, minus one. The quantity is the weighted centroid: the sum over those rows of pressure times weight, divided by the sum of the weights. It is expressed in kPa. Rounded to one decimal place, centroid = 132.6 kPa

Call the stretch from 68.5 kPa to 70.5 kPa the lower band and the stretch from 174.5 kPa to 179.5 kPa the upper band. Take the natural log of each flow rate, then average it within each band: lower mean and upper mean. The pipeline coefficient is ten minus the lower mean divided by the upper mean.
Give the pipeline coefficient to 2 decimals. 8.96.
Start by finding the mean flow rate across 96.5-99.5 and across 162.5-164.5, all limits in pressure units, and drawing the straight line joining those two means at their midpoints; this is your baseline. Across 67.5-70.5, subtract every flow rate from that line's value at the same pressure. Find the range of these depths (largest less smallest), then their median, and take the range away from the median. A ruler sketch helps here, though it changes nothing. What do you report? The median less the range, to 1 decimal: -2.1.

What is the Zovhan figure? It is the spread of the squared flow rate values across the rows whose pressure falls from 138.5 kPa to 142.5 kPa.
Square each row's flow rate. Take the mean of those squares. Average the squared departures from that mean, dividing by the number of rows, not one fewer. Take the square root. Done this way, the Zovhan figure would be 2.5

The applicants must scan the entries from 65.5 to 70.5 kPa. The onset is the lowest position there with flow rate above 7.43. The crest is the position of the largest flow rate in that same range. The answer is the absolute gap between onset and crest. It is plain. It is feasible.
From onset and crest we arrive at 0 kPa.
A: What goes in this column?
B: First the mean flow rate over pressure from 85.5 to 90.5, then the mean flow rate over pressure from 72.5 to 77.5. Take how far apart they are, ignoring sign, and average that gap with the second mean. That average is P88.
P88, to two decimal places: 4.05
